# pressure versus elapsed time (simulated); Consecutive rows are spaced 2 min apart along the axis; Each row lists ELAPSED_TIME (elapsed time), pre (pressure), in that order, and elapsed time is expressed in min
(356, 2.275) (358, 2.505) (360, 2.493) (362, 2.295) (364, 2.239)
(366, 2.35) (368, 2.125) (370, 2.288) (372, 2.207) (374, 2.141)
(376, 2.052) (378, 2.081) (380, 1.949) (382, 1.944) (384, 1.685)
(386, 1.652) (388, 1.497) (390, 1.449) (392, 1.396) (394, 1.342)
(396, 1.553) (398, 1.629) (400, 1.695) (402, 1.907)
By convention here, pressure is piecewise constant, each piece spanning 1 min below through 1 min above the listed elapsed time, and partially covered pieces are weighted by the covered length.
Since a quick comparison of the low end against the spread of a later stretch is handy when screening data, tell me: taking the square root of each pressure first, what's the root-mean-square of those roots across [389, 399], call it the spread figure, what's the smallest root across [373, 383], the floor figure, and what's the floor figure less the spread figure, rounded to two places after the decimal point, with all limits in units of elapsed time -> 0.18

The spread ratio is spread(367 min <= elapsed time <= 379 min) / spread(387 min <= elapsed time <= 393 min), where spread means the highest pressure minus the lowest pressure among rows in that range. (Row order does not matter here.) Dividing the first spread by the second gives 2.3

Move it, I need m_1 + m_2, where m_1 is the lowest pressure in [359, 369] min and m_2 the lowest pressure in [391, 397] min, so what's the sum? 3.47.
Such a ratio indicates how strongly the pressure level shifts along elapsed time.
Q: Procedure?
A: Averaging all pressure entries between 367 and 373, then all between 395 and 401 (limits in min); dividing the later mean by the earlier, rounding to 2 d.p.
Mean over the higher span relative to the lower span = 0.74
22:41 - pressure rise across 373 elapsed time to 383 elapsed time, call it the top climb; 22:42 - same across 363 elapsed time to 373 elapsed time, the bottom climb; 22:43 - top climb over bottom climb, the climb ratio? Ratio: 6.2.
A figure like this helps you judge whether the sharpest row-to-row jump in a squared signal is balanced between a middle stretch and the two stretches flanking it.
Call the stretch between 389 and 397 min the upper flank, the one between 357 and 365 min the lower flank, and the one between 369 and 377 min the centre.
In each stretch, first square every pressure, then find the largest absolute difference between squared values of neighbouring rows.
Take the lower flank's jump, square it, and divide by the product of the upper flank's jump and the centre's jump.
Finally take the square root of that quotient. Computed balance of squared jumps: 1.99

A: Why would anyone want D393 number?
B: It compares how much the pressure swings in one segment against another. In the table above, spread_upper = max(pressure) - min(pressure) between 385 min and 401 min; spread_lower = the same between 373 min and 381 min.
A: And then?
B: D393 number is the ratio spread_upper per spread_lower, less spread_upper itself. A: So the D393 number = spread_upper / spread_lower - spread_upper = 1.5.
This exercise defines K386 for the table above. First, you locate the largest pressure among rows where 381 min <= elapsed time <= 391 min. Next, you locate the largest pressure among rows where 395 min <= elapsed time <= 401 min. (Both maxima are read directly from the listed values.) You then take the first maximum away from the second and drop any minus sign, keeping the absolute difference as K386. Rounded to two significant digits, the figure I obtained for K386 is 0.25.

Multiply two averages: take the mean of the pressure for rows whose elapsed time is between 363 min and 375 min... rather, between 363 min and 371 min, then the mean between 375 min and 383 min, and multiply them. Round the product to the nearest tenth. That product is 4.5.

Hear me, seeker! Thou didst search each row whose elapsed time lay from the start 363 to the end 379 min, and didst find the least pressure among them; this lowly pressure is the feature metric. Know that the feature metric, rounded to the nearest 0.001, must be 2.052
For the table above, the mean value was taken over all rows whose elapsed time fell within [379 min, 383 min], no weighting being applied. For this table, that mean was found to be 1.9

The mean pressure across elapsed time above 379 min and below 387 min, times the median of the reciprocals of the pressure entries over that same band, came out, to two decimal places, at 1.00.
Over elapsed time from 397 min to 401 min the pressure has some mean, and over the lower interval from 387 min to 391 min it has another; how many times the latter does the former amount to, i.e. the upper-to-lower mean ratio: 1.13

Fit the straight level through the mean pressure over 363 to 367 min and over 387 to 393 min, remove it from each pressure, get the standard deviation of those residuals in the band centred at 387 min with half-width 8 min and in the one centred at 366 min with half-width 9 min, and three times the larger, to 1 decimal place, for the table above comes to 0.3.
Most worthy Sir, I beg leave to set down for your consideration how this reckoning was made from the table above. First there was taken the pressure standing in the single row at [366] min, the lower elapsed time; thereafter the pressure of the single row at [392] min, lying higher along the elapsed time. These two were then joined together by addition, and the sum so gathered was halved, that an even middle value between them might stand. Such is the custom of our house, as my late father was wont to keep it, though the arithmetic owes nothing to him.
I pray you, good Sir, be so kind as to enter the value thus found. 1.87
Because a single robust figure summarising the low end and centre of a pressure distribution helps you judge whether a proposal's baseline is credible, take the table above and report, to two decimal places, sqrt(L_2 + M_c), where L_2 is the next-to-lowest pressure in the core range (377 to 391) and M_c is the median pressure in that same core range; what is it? 1.78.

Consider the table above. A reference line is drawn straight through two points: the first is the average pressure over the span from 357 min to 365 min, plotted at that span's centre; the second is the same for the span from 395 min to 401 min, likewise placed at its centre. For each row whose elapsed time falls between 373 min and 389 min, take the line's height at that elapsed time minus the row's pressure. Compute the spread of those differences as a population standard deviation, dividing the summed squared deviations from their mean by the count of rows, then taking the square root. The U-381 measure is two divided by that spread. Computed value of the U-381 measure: 15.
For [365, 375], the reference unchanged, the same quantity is 28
